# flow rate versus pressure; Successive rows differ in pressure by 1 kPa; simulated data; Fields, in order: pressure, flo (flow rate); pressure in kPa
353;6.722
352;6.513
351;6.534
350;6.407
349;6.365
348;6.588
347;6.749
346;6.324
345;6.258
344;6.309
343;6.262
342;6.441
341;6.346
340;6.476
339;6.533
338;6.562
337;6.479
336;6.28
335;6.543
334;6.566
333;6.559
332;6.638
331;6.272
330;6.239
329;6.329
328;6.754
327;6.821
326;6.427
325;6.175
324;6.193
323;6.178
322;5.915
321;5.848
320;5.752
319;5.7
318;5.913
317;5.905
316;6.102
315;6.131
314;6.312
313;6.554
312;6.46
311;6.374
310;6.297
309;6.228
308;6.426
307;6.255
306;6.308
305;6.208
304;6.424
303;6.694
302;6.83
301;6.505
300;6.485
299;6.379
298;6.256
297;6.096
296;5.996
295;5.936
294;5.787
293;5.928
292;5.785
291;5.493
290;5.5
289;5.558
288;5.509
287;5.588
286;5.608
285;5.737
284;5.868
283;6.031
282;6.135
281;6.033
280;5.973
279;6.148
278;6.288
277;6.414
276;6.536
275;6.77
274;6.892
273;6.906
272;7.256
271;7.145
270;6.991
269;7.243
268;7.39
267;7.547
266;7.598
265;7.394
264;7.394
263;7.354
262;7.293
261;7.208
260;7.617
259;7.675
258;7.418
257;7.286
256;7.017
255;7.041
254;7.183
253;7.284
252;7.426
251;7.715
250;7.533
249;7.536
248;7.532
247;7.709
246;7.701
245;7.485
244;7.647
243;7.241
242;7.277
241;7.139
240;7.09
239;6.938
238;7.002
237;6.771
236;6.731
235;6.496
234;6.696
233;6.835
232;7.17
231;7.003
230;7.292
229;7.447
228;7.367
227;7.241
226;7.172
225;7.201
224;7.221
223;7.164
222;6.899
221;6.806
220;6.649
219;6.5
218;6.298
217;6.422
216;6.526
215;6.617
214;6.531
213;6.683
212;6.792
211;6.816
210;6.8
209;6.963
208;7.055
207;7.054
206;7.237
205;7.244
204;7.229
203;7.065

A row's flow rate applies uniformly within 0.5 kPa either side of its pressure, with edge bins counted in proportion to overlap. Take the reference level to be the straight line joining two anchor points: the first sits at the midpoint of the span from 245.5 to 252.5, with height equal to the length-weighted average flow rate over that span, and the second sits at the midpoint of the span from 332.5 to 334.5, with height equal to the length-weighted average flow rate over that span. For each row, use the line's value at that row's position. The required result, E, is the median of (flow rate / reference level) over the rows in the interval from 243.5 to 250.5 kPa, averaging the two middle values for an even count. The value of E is 0.9937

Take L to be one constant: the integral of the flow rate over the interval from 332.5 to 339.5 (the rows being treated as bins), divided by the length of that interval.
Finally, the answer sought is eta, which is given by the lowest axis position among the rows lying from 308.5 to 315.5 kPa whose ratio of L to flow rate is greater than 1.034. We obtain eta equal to 309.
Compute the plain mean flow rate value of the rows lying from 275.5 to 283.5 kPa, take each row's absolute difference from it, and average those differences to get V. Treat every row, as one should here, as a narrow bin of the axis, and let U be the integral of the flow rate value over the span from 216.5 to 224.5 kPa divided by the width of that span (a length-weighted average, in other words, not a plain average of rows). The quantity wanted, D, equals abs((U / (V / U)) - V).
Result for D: 278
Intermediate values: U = 6.7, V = 0.16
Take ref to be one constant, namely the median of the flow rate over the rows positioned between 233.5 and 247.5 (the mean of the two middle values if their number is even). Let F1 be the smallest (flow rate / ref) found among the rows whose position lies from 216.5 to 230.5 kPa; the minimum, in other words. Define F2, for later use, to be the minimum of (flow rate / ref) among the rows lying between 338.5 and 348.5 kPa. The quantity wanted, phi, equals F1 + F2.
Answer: 1.76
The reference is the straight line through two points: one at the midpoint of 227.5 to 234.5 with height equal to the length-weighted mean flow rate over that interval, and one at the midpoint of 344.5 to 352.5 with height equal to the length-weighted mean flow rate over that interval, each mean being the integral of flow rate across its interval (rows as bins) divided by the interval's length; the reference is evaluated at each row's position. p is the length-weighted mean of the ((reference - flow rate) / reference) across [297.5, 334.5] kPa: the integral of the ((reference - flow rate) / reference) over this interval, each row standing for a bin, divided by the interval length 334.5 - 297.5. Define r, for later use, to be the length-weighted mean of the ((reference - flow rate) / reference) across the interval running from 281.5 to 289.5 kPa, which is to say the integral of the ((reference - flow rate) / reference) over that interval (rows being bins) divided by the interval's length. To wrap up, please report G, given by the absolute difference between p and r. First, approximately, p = 0.05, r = 0.16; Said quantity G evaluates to 0.105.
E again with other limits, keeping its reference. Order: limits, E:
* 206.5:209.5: 0.8703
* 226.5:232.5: 0.9265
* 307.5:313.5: 0.9336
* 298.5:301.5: 0.9303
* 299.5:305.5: 0.9325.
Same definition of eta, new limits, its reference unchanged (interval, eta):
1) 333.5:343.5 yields 336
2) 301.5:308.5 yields 305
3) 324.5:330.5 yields 325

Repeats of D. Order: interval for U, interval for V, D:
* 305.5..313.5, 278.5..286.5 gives 265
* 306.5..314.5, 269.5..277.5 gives 186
